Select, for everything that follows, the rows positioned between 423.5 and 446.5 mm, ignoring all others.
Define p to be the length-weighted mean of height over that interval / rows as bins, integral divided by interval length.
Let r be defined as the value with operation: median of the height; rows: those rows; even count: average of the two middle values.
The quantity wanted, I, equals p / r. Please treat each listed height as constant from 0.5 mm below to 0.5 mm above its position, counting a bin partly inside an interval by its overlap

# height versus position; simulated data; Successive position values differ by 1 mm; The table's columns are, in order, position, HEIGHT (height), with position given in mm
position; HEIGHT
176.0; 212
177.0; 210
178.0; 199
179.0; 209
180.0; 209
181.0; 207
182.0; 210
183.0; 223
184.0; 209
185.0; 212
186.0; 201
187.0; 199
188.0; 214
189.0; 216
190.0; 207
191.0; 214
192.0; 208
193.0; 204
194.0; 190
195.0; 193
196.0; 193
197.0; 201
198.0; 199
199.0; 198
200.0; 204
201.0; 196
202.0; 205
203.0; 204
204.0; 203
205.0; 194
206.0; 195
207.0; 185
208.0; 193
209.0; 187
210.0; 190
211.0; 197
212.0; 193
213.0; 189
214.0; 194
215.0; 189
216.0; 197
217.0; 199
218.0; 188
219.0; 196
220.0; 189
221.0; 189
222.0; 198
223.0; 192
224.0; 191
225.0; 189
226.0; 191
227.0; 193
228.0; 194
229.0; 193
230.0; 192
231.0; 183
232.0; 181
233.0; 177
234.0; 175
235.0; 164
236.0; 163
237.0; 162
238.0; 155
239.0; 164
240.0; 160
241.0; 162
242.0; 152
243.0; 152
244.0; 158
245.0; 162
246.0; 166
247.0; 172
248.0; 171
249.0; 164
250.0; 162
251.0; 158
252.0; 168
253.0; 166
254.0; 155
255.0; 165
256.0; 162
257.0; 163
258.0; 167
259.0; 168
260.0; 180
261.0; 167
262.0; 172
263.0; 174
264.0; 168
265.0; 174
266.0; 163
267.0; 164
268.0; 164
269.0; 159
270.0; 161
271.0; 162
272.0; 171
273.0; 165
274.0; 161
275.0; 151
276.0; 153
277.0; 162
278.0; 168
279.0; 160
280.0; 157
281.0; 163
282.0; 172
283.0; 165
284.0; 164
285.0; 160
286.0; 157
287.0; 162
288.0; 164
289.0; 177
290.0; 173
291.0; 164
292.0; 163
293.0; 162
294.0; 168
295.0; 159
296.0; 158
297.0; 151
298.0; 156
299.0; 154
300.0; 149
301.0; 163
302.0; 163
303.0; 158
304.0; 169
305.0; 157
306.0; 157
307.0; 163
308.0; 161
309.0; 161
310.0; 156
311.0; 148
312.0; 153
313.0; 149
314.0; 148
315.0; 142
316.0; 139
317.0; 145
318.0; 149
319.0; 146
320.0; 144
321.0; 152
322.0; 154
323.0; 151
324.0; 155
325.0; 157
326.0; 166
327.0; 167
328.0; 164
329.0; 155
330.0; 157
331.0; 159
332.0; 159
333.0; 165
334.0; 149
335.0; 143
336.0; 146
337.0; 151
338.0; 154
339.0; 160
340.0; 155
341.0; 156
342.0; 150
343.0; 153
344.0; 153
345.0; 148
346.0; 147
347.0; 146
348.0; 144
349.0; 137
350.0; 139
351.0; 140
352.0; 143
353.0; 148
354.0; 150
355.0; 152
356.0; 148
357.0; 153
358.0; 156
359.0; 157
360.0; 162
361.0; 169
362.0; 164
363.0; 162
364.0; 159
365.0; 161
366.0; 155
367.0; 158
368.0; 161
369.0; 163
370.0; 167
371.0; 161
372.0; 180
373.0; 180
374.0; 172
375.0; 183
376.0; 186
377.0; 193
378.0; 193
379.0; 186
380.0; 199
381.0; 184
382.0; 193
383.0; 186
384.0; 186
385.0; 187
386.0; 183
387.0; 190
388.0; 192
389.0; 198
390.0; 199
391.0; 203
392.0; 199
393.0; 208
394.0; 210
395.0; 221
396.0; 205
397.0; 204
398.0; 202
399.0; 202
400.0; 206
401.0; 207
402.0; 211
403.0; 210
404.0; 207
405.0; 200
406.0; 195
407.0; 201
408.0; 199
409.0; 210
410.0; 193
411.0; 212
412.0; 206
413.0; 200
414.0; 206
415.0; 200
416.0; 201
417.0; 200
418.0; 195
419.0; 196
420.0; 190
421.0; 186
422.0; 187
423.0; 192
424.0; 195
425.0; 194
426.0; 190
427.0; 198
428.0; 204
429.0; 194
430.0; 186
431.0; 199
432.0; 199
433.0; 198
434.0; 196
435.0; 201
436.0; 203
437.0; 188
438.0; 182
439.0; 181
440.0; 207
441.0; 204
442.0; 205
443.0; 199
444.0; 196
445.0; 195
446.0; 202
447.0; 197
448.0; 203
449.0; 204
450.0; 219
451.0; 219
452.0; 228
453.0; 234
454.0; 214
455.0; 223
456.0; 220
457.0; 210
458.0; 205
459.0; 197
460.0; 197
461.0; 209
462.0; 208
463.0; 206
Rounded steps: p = 196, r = 198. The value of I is 0.99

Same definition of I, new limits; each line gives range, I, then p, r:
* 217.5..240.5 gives 0.96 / 182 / 189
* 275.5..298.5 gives 1.00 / 163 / 162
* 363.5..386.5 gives 0.97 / 177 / 183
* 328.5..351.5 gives 1.00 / 151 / 151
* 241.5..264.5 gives 0.99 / 165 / 166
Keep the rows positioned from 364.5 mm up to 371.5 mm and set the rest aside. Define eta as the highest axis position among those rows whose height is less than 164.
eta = 371.0 mm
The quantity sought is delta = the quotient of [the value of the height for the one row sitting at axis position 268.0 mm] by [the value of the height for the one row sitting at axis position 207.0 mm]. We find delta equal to 0.89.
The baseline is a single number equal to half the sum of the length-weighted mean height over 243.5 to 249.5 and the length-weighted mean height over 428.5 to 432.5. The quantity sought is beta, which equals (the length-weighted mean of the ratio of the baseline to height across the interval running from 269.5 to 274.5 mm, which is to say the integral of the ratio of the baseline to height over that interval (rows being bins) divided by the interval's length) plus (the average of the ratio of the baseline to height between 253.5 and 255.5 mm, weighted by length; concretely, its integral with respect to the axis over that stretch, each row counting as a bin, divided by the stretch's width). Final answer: 2.22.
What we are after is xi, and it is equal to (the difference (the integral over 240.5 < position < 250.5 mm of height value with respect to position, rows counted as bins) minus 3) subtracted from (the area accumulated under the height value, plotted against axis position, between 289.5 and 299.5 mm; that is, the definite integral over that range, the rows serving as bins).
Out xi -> -10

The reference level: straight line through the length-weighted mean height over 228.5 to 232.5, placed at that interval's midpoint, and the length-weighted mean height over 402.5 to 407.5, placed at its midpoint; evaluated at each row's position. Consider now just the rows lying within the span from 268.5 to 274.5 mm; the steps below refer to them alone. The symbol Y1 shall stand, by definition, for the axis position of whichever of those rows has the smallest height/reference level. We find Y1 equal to 269.0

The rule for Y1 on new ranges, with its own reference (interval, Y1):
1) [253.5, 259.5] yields 254.0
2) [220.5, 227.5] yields 225.0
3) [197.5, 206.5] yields 205.0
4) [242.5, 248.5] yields 243.0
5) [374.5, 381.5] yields 375.0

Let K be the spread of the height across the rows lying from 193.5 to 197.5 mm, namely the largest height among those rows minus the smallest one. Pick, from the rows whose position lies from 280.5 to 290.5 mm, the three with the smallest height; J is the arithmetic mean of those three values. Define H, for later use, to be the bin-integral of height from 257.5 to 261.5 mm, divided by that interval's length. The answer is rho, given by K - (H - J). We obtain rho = 0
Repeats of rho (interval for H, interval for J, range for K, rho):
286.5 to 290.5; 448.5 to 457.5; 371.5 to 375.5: 51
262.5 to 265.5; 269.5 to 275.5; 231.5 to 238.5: 12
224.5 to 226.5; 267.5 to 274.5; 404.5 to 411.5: -11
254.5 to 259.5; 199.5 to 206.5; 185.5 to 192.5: 47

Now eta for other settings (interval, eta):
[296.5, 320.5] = 320.0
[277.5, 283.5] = 281.0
